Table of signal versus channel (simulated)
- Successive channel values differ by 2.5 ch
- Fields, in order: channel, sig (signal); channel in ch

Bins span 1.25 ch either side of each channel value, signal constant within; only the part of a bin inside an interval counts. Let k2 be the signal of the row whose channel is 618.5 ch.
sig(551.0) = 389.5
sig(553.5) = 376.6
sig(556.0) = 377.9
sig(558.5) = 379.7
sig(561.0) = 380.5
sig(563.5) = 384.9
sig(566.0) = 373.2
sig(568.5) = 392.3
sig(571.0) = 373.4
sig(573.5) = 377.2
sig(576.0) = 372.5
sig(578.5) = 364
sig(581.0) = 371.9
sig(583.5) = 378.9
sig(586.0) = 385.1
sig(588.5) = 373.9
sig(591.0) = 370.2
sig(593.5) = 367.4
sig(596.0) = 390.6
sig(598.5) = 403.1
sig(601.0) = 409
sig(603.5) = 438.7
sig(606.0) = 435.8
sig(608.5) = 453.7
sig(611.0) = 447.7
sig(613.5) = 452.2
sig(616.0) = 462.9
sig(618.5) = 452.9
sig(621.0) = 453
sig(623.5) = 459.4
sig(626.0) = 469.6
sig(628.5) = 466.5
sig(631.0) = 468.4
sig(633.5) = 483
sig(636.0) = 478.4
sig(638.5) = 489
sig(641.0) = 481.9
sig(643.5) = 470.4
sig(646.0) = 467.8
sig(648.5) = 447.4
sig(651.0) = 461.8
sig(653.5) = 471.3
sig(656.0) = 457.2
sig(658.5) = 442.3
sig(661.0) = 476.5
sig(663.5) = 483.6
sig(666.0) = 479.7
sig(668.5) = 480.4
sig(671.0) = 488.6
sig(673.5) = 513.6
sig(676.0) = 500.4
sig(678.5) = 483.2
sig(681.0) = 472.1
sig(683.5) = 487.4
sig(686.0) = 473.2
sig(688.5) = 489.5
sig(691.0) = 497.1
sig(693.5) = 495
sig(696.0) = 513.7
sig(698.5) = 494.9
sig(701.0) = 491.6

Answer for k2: 452.9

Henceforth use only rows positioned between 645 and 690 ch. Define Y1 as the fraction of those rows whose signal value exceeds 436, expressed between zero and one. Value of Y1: 1.0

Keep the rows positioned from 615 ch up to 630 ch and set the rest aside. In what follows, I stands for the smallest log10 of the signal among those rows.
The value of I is 2.66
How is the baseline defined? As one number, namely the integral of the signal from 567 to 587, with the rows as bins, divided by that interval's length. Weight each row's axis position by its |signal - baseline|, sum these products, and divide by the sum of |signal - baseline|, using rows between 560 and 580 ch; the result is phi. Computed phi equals 570.3 ch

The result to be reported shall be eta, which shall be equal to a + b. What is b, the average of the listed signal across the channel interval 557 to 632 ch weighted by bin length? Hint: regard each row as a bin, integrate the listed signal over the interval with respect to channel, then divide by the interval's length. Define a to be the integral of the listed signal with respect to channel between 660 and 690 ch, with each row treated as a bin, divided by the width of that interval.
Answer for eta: 896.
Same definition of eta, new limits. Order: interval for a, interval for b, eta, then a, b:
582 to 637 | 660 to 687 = 917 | 431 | 486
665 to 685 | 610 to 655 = 954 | 488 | 466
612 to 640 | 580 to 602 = 850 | 467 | 383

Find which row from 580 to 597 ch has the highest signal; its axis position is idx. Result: 596.0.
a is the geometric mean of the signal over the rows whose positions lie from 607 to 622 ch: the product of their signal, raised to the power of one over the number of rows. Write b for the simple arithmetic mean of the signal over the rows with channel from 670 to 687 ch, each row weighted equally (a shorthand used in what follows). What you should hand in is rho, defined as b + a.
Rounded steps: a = 454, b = 488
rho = 942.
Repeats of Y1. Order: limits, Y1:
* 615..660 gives 1.0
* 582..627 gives 0.5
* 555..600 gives 0.0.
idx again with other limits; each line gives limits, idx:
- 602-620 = 616.0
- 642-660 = 653.5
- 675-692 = 676.0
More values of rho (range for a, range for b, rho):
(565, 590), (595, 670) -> 834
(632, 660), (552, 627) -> 872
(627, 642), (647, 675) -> 951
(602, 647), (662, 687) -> 949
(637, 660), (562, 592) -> 842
